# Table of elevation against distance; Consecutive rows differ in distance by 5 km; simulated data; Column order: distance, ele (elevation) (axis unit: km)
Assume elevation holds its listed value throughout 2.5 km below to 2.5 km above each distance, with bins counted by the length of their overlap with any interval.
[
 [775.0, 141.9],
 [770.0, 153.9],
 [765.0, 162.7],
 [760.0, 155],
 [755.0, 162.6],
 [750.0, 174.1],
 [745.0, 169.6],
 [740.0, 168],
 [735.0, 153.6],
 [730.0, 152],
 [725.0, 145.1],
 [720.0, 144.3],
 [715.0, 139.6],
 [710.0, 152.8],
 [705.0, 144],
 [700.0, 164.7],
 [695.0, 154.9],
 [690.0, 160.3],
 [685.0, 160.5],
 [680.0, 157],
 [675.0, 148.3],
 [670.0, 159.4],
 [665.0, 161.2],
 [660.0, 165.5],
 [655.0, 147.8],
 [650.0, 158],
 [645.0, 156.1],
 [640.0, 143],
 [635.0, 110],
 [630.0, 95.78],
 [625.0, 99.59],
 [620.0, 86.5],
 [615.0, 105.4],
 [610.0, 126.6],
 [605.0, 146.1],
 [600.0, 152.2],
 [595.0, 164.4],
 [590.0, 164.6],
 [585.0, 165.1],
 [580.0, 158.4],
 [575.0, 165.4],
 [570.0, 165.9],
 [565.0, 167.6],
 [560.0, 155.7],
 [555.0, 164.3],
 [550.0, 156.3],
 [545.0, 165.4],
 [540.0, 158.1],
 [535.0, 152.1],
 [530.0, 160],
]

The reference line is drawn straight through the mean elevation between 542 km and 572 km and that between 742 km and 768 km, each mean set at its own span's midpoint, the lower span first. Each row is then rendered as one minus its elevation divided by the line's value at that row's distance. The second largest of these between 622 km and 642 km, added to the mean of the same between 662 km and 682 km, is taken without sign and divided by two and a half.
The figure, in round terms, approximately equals 0.17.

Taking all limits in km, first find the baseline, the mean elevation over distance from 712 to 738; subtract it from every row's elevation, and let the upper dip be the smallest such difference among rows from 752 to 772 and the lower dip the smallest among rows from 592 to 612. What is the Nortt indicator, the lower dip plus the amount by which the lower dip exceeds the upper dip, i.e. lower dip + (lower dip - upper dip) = -48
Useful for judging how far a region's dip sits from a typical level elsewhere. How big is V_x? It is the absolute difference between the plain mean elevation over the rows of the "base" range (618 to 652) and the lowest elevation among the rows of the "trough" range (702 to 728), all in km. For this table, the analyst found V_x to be 18.3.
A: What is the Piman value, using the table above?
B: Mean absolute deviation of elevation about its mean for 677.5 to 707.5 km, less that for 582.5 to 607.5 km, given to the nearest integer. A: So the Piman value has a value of -2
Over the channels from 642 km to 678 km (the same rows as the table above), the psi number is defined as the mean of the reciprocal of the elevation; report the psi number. 0.0064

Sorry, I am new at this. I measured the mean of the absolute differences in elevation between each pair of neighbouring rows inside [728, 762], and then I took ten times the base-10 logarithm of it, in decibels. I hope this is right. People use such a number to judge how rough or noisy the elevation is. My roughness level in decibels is 8.4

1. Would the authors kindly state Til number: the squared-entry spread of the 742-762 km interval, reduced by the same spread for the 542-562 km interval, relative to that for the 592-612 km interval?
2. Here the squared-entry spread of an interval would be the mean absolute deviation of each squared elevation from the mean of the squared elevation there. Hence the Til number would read 0.23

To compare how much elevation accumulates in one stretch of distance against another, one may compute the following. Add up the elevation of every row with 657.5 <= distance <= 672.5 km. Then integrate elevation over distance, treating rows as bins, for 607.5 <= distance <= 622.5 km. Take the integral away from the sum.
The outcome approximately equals -1106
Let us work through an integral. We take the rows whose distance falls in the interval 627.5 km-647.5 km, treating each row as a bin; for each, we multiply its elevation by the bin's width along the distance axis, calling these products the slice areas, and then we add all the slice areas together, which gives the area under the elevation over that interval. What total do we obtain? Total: 2524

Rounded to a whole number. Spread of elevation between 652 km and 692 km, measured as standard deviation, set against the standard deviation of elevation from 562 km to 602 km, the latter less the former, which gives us -1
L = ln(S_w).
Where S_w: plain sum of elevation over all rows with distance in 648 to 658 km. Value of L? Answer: 5.72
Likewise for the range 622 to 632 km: 5.27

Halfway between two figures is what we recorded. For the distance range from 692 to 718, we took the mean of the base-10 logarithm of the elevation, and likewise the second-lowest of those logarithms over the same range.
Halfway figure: 2.169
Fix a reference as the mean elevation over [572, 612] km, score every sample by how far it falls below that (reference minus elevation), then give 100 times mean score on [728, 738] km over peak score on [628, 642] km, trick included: 4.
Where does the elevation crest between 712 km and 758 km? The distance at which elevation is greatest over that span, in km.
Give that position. 750.0 km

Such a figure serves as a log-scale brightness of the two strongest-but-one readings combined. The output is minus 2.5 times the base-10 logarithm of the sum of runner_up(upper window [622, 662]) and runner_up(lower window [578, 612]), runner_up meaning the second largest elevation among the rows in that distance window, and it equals -6.27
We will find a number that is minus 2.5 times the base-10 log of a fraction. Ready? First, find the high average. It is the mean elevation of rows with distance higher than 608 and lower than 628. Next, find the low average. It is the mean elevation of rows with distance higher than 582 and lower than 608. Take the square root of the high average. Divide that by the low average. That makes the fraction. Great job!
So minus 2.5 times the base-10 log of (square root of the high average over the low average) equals 2.98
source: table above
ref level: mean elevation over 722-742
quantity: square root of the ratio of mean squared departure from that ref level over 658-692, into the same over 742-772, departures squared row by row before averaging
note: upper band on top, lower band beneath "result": 1.7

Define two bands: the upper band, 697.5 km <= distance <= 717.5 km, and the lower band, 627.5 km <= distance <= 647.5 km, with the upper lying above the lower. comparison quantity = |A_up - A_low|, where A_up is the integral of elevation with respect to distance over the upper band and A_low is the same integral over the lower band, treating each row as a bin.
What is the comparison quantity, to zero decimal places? 481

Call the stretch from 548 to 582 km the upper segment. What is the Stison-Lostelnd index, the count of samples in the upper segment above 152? 7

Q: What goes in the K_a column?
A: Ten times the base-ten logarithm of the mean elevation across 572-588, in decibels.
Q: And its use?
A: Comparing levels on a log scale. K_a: 22.1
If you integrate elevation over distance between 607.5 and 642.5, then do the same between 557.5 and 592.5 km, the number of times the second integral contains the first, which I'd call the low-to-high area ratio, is 1.49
